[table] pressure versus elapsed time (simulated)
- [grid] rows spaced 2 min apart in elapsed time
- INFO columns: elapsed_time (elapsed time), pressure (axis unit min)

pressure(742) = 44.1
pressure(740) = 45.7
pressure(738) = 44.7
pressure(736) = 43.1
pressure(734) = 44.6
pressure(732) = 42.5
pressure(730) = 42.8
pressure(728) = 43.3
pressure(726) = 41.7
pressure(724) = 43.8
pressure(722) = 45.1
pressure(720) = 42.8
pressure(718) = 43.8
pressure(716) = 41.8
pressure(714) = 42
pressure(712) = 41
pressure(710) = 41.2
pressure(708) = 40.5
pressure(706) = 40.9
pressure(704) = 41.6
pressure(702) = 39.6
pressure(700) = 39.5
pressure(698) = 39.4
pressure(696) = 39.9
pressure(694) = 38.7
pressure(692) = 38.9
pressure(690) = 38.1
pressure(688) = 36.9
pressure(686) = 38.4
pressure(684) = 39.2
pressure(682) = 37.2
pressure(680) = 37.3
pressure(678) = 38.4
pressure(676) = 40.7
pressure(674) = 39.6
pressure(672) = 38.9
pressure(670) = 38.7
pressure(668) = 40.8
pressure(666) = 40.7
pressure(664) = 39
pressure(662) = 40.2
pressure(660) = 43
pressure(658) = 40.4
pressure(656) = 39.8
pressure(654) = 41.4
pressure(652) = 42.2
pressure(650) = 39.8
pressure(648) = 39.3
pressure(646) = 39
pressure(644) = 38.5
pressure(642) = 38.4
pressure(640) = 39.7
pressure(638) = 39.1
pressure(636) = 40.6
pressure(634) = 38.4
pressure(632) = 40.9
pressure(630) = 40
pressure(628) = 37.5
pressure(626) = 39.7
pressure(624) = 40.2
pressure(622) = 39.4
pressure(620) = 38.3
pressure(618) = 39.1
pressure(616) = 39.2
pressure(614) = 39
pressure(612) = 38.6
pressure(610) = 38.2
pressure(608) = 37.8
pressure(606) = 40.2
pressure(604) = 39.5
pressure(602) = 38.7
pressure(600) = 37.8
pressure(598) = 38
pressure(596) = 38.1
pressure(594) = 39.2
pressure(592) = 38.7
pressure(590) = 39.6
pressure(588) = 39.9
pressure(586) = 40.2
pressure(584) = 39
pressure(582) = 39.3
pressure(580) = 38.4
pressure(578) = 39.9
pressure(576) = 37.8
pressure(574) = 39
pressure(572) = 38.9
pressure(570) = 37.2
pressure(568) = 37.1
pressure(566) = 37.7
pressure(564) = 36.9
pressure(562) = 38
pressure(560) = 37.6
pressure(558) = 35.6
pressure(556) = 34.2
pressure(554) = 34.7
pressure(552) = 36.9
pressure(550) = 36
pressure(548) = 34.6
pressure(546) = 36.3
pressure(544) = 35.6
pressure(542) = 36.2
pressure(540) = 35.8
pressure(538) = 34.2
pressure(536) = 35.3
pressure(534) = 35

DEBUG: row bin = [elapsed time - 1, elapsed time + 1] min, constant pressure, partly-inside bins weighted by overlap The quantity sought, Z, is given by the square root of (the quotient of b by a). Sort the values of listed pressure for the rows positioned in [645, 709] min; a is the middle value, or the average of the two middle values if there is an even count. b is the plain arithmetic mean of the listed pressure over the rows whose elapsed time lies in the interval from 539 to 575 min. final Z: 0.962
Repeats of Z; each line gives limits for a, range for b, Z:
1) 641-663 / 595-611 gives 0.984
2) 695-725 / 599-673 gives 0.979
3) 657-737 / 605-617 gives 0.978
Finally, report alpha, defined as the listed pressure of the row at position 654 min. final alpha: 41.4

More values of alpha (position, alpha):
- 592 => 38.7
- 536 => 35.3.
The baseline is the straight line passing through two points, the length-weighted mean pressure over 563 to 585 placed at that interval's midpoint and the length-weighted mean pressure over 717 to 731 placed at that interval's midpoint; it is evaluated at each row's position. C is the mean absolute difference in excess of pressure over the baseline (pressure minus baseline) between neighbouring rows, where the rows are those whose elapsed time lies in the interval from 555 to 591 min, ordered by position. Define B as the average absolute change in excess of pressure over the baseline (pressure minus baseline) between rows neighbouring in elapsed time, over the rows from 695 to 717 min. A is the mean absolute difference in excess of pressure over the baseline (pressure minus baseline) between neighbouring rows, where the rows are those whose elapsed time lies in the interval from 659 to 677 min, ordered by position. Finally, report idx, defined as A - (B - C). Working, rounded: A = 1.2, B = 0.59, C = 0.9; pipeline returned 1.6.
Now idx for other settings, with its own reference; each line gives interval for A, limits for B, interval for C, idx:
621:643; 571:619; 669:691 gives 1.9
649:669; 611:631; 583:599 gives 1.2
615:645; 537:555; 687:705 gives 0.8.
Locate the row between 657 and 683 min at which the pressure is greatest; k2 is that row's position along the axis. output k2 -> 660 min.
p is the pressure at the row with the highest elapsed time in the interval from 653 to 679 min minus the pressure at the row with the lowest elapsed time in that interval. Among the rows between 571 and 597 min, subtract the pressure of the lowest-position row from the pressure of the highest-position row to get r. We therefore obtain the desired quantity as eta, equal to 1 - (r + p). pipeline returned 5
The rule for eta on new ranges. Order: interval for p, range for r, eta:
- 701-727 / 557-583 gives -5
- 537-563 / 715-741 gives -7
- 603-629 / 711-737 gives 1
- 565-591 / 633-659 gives -3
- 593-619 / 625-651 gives 1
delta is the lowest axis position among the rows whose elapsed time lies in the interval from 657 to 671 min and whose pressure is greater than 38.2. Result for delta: 658 min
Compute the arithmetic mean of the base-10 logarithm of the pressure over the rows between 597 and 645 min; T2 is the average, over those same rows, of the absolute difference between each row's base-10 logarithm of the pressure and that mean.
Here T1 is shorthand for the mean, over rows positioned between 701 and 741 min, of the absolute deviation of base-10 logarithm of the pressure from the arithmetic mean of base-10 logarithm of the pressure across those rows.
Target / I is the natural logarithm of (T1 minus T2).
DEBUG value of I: -5.26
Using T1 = 0.0137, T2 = 0.0085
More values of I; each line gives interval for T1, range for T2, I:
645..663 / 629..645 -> -6.13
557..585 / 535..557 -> -6.93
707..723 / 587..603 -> -5.19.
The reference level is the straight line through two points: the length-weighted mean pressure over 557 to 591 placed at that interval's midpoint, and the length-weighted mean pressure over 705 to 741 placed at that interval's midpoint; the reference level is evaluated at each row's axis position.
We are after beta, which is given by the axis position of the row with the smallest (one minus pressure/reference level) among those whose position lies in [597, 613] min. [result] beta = 606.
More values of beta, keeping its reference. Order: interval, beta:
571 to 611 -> 586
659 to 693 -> 660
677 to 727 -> 722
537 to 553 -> 552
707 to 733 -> 722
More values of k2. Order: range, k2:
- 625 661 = 660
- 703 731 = 722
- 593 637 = 632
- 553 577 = 574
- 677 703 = 696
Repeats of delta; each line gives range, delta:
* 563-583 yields 572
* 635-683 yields 636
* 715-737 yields 716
